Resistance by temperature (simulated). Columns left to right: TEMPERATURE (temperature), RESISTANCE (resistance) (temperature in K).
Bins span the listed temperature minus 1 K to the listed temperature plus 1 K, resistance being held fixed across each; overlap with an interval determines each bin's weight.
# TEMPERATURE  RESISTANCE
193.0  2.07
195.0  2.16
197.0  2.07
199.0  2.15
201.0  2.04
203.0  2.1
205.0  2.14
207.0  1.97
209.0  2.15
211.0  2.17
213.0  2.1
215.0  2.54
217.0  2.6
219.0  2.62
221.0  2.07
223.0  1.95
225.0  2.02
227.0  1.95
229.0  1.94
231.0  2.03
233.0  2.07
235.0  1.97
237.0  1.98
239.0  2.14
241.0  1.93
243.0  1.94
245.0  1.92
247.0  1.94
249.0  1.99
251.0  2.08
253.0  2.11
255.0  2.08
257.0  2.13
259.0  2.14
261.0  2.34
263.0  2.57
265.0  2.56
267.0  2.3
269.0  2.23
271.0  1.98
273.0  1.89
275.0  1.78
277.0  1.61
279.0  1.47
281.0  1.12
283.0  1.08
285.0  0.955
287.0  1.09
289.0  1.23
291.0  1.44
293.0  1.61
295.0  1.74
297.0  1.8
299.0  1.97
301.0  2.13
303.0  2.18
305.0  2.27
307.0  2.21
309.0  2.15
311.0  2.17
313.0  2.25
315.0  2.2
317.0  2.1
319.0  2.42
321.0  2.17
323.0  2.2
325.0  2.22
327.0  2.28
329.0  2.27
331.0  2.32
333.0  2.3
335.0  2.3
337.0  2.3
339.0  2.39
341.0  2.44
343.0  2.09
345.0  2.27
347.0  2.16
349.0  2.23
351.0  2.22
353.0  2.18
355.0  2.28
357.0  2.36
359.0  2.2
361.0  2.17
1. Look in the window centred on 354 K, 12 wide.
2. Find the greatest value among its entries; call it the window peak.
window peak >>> 2.36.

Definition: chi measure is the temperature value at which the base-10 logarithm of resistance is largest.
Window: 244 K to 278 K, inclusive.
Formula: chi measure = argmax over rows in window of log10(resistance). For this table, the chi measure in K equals 263.0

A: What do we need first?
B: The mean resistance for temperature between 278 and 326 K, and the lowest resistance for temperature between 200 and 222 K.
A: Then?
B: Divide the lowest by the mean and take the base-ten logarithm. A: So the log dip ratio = 0.030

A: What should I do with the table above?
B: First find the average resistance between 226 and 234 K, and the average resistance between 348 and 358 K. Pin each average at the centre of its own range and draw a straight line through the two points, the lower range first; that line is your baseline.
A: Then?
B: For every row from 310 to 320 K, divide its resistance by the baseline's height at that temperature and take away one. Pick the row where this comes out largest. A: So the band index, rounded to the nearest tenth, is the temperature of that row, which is 319.0 K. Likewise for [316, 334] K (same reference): 319.0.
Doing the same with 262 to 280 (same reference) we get 263.0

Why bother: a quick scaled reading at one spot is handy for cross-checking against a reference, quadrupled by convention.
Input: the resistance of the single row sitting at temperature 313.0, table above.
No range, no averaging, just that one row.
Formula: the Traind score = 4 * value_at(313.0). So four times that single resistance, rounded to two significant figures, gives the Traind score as 9.0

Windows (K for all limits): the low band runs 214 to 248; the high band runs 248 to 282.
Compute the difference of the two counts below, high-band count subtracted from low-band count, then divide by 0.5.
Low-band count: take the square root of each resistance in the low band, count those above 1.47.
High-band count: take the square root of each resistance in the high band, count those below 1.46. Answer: -16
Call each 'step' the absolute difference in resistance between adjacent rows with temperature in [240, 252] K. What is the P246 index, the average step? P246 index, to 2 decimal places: 0.04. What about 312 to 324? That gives 0.15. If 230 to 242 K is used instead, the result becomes 0.10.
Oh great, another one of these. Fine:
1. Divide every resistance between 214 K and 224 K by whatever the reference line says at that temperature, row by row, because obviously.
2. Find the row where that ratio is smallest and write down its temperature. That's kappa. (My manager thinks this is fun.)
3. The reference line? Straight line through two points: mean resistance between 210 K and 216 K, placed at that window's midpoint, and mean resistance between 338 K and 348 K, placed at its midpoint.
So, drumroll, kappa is 223.0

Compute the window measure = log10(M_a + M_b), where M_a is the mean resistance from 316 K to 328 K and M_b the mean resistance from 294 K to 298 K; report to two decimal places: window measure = 0.60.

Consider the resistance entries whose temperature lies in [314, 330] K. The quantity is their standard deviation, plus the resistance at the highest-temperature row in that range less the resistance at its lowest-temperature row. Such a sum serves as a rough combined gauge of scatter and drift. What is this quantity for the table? 0.16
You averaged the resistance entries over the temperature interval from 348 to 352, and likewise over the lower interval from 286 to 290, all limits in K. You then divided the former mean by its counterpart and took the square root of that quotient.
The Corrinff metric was 1.38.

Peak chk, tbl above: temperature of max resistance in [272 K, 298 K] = 273.0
